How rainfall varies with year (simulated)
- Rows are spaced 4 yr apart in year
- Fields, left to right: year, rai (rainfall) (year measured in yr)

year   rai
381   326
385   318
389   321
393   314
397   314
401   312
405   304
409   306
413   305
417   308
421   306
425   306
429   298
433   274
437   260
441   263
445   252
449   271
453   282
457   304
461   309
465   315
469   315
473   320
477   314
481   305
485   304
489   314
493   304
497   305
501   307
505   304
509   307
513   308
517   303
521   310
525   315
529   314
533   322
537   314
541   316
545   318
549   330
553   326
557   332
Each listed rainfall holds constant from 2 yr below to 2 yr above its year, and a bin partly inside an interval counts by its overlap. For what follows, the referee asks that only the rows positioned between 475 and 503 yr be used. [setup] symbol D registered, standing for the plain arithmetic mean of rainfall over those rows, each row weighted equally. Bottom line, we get 308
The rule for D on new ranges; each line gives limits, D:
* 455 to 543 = 310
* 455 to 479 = 313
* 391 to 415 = 309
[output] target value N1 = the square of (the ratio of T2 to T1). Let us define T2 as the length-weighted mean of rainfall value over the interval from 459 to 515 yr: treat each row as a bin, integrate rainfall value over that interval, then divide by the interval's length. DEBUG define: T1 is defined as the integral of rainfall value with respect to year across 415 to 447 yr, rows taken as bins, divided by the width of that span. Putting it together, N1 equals 1.19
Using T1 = 283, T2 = 309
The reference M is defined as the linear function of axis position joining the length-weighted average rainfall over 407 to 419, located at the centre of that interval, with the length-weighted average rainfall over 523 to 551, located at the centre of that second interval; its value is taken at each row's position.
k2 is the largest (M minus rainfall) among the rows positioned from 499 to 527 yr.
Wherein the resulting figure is 13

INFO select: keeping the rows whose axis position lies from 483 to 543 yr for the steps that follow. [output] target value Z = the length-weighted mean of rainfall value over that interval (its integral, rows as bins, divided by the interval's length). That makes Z 310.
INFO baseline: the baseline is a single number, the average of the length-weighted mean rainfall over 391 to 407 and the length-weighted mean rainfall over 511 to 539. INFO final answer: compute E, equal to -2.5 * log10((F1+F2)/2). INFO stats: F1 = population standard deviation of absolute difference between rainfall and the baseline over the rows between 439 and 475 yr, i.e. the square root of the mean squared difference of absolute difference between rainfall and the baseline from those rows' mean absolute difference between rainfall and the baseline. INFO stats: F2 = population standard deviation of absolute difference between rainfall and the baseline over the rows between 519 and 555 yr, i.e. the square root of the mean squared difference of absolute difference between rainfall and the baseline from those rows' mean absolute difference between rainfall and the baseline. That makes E -2.81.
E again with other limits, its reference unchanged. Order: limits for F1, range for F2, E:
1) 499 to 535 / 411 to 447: -2.73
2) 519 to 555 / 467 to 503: -1.49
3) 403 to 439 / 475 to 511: -2.40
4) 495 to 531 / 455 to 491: -0.92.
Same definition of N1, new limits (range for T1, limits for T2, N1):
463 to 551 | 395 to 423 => 0.97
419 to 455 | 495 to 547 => 1.24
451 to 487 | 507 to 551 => 1.04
